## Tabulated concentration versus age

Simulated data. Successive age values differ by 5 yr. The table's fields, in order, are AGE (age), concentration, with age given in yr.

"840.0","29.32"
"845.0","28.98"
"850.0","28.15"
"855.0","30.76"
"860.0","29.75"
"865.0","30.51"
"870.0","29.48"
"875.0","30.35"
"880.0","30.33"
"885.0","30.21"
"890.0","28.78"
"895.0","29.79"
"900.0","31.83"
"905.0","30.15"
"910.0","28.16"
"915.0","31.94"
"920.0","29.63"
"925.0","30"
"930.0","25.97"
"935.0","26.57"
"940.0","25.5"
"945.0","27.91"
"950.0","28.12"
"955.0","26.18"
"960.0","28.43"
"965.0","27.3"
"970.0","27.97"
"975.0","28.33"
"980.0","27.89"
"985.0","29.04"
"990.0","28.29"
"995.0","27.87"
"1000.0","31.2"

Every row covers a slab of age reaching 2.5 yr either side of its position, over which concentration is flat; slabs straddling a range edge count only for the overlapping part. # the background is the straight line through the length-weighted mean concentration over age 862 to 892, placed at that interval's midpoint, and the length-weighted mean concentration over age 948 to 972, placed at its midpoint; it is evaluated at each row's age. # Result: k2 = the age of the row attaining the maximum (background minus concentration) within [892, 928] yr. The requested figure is 910.0 yr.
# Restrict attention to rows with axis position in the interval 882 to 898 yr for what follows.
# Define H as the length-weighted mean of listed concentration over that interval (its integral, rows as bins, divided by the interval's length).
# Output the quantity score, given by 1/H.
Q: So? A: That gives 0.0337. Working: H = 29.7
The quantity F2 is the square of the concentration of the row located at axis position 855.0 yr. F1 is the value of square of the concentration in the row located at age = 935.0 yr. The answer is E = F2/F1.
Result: 1.34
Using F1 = 706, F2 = 946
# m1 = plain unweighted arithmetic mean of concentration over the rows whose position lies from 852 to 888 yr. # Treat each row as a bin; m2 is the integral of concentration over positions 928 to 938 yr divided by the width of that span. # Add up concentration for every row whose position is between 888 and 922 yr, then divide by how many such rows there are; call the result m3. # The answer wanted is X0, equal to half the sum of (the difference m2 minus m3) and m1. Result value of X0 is 13.2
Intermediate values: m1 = 30.2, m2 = 26.2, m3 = 30.0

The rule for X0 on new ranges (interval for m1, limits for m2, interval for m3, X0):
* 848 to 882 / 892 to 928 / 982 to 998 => 15.8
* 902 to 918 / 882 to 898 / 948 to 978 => 16.0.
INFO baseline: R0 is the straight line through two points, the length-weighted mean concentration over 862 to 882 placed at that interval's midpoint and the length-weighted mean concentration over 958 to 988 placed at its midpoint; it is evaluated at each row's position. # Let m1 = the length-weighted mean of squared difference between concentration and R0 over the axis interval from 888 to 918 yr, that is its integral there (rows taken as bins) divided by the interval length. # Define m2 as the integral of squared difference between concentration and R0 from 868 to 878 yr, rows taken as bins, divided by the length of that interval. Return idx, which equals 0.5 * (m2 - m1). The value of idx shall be -1.1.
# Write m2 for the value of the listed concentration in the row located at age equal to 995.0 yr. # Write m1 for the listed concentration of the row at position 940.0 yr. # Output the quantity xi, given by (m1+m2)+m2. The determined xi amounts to 81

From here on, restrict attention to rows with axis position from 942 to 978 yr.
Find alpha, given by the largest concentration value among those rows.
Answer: 28.43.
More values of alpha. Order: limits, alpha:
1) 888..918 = 31.94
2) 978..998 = 29.04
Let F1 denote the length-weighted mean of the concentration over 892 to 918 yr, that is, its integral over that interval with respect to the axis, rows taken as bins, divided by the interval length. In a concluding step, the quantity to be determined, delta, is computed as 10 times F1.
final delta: 303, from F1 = 30.3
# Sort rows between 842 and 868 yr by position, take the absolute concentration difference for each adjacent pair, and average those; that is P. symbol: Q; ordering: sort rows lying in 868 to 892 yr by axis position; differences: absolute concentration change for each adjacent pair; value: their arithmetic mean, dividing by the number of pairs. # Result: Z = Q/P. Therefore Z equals 0.5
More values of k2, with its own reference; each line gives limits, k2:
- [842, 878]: 850.0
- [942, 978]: 955.0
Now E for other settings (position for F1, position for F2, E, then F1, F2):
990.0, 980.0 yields 0.97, 800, 778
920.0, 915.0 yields 1.16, 878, 1020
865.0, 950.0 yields 0.85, 931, 791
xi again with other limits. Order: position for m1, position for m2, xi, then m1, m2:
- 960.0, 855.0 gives 90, 28.43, 30.76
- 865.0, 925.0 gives 91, 30.51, 30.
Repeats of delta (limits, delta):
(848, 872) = 298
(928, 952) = 268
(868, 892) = 299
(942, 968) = 276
